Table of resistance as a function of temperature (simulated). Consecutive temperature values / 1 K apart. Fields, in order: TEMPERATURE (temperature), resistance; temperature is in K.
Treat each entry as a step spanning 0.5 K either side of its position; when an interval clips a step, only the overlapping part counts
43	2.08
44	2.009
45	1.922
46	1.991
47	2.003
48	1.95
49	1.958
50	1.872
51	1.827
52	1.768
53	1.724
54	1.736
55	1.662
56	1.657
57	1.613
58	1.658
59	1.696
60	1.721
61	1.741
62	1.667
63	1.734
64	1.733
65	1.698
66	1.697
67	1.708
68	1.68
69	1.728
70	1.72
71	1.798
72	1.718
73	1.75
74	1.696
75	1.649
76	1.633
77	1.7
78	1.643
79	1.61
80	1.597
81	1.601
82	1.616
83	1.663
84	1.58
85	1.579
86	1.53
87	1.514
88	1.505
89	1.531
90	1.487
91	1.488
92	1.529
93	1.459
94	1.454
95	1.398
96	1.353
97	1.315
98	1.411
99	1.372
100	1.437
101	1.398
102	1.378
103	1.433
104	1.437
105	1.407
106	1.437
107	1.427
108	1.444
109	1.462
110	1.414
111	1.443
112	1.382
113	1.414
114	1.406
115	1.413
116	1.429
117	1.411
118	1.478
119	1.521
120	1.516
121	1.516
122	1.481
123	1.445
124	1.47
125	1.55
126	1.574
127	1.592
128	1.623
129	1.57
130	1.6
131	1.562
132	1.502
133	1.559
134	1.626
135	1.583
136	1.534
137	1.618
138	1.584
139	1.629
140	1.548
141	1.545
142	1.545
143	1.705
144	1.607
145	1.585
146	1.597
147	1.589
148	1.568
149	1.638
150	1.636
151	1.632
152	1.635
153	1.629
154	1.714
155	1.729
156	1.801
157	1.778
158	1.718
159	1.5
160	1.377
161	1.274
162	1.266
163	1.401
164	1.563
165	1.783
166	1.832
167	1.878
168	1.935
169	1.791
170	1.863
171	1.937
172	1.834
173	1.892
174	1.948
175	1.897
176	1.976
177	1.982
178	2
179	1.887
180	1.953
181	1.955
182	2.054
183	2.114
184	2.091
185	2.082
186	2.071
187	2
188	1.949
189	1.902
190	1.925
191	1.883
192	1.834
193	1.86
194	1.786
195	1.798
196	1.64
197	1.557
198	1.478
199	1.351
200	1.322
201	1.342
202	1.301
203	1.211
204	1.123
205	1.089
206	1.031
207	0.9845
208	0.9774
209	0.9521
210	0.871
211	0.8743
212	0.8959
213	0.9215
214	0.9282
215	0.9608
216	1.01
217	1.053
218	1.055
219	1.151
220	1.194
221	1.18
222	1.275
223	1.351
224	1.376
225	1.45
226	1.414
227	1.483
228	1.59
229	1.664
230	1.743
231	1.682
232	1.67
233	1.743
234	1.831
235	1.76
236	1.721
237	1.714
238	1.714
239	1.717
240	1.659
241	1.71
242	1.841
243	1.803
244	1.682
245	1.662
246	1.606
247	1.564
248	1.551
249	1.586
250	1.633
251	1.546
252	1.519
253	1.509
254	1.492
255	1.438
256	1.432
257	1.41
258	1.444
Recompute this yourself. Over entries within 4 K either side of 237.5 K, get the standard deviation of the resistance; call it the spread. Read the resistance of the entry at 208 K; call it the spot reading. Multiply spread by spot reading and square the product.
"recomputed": 0.002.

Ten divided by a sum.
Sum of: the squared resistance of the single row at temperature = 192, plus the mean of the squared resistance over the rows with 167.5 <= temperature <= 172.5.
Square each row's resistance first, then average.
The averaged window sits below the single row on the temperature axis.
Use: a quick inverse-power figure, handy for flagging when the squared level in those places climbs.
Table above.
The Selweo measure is 1.5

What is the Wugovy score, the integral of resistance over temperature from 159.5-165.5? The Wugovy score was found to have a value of 8.7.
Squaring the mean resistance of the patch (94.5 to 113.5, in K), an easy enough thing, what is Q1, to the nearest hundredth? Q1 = 1.98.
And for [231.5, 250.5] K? 2.87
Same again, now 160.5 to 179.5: 3.19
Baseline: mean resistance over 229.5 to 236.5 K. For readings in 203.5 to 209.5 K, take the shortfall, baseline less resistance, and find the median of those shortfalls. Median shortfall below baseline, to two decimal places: 0.73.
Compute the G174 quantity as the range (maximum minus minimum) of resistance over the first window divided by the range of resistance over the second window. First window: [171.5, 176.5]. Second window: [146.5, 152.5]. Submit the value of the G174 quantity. 2.0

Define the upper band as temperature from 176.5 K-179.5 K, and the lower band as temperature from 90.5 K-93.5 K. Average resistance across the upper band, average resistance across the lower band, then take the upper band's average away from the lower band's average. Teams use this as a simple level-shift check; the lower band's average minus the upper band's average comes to -0.46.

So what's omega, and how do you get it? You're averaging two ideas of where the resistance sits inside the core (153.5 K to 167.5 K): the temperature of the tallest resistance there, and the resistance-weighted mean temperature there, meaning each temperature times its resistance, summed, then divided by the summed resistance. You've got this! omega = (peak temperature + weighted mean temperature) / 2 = 163.7 K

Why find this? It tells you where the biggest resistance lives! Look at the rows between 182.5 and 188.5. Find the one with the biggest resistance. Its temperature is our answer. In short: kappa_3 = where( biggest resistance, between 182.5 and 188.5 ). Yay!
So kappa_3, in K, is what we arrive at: 183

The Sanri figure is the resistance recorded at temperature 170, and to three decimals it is 1.863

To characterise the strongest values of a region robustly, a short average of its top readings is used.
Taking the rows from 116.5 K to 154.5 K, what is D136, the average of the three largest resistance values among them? 1.69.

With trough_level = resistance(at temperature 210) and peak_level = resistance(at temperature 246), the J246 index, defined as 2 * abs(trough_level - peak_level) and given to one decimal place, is 1.5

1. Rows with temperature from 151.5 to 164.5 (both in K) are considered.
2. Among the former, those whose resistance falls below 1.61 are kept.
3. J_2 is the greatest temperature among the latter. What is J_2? 164 K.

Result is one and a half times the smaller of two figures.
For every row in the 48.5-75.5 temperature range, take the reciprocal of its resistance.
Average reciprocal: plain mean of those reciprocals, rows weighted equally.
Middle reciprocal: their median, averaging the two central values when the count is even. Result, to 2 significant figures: 0.87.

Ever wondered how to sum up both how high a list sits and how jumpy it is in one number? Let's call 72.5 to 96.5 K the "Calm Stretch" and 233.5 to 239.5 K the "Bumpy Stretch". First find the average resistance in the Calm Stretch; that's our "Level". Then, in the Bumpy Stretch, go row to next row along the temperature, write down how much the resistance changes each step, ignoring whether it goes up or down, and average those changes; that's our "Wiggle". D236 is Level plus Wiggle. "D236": 1.59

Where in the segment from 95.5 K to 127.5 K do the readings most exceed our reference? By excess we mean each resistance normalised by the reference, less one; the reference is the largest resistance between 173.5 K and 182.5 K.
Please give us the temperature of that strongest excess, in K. 127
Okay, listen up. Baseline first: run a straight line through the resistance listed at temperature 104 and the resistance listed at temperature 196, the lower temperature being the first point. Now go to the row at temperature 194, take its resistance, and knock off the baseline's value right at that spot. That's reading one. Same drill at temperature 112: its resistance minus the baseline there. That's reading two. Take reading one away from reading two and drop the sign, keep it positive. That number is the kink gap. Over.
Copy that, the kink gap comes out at 0.22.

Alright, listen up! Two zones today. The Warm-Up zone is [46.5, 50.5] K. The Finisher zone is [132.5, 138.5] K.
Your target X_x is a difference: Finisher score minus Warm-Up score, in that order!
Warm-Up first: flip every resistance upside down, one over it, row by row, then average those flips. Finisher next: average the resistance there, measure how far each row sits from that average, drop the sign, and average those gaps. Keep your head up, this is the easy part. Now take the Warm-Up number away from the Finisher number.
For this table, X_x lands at -0.49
